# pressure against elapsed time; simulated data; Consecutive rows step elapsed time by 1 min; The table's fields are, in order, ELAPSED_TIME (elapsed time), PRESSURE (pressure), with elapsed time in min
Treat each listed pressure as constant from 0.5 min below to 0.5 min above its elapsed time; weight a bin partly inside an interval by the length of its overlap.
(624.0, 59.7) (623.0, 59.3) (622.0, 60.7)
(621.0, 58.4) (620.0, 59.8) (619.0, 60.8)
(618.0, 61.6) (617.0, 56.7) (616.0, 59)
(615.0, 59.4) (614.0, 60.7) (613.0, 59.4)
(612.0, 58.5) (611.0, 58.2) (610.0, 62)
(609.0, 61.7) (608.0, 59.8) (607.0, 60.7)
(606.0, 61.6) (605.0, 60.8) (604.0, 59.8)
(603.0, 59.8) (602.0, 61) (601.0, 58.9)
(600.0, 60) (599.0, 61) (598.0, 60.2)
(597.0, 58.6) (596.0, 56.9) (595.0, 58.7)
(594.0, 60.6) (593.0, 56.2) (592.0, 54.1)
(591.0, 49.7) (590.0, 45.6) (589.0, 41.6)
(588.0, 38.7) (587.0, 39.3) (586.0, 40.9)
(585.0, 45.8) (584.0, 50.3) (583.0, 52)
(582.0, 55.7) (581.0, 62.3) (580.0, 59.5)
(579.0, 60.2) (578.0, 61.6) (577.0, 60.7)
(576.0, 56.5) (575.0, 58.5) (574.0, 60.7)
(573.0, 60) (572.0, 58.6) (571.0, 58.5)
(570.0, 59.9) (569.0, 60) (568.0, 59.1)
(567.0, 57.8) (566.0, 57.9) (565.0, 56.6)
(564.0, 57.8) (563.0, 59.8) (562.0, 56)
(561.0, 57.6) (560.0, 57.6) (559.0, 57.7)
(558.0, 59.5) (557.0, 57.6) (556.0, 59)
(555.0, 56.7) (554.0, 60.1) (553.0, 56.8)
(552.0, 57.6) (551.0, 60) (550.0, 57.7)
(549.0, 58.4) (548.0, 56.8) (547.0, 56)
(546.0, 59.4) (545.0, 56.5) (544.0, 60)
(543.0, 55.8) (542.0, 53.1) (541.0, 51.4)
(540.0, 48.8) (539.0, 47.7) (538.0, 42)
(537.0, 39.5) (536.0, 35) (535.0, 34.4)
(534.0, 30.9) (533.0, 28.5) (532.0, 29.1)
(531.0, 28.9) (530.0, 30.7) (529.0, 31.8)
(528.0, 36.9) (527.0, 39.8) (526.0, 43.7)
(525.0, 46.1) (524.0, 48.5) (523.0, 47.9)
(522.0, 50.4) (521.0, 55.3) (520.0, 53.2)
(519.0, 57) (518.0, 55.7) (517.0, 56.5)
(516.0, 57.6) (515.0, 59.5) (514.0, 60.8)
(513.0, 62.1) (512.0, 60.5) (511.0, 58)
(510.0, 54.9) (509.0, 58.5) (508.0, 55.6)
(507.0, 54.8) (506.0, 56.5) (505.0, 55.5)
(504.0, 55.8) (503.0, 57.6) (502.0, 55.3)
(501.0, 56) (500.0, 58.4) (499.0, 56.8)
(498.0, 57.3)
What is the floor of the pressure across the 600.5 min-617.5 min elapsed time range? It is 56.7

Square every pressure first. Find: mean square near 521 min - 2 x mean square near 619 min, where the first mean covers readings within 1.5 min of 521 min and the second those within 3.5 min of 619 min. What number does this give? -4293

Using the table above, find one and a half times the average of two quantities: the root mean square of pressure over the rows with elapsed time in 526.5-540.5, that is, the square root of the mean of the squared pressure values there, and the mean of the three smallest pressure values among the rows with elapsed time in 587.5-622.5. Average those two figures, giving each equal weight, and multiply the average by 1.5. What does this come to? 59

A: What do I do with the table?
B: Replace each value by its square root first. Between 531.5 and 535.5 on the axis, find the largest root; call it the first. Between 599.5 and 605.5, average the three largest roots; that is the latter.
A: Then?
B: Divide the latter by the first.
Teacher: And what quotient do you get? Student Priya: 1.33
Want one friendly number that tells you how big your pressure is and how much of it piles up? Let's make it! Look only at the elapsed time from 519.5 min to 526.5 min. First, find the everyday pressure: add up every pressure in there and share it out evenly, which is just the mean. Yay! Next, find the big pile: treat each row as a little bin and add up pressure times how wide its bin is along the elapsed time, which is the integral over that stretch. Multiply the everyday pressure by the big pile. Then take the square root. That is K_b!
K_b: 130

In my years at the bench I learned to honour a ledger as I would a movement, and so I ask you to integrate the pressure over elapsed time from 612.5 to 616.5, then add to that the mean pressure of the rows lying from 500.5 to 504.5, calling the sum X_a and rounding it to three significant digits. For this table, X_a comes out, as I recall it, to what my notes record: 295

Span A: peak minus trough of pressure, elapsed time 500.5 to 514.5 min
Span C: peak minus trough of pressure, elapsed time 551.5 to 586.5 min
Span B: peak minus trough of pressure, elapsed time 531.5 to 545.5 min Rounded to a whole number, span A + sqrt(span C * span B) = 33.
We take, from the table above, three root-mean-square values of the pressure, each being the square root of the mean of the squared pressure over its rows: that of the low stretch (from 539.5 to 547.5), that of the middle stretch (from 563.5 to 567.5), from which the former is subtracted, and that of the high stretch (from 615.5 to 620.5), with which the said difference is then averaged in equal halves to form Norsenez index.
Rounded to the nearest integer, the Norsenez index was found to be 31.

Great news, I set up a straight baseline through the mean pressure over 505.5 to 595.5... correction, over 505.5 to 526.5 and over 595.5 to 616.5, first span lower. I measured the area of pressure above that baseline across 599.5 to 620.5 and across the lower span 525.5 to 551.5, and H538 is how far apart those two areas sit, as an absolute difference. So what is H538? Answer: 285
